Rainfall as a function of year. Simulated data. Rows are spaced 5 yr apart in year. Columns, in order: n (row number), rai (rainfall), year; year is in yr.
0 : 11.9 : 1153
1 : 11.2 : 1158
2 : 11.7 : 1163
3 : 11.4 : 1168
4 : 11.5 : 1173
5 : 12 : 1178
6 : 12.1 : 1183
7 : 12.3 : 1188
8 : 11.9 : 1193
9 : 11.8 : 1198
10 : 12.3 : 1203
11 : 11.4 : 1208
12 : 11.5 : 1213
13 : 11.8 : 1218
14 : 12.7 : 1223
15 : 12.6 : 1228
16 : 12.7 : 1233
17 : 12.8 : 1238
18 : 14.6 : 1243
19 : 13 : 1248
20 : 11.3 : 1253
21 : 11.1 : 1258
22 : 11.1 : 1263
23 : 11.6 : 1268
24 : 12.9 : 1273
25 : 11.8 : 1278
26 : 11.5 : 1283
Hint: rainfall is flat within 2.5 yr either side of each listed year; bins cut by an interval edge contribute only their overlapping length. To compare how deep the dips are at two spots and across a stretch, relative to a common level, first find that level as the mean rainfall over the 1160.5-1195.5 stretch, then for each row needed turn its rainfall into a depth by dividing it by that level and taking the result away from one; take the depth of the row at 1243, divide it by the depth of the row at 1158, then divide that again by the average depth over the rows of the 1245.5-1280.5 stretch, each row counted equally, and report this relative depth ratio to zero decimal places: -3555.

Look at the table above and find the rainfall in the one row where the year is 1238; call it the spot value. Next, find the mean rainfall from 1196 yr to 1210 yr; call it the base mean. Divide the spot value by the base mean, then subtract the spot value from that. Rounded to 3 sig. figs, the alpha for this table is -11.7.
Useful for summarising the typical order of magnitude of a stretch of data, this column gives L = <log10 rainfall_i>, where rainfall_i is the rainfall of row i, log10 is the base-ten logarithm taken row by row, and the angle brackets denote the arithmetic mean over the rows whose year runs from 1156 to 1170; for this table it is 1.06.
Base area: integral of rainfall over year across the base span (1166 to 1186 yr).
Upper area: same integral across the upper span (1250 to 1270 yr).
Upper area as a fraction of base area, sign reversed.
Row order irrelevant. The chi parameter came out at -0.96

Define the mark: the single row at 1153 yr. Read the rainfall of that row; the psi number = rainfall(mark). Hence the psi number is 11.9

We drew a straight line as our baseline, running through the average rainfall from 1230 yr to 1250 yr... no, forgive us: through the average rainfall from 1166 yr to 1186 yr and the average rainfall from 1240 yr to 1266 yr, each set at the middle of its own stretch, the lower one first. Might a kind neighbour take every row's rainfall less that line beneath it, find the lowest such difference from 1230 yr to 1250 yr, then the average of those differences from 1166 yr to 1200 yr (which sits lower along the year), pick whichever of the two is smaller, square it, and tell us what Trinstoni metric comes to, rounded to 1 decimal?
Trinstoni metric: 0.0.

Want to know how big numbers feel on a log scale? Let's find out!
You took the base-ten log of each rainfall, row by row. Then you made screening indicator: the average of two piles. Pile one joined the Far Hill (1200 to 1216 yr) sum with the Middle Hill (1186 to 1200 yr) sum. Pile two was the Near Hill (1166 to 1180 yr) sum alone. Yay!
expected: 4.82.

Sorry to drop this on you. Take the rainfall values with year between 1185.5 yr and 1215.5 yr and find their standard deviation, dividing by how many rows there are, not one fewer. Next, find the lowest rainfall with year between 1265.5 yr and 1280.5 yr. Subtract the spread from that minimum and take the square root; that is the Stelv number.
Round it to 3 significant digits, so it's 3.35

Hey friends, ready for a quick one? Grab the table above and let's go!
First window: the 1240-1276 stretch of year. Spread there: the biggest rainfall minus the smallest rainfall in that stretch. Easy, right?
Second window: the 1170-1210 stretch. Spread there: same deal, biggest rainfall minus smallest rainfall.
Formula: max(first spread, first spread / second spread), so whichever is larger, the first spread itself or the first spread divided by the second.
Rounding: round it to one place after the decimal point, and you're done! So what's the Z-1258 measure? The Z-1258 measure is 3.9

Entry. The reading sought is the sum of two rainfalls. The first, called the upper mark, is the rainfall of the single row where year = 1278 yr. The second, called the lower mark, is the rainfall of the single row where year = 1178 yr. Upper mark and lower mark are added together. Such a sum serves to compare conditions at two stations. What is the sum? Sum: 23.8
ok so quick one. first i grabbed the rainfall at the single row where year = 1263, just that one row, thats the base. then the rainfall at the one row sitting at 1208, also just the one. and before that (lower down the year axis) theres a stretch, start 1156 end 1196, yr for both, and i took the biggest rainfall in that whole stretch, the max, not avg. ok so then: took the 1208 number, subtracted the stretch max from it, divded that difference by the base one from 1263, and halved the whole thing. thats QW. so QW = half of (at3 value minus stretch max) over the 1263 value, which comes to -0.041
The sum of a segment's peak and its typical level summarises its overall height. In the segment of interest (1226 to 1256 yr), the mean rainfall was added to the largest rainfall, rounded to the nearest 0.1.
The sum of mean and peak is 27.4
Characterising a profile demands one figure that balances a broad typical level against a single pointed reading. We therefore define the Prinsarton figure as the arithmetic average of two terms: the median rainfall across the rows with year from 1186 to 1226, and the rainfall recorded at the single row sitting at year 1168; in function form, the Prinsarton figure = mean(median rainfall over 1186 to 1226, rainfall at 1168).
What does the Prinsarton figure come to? 11.6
